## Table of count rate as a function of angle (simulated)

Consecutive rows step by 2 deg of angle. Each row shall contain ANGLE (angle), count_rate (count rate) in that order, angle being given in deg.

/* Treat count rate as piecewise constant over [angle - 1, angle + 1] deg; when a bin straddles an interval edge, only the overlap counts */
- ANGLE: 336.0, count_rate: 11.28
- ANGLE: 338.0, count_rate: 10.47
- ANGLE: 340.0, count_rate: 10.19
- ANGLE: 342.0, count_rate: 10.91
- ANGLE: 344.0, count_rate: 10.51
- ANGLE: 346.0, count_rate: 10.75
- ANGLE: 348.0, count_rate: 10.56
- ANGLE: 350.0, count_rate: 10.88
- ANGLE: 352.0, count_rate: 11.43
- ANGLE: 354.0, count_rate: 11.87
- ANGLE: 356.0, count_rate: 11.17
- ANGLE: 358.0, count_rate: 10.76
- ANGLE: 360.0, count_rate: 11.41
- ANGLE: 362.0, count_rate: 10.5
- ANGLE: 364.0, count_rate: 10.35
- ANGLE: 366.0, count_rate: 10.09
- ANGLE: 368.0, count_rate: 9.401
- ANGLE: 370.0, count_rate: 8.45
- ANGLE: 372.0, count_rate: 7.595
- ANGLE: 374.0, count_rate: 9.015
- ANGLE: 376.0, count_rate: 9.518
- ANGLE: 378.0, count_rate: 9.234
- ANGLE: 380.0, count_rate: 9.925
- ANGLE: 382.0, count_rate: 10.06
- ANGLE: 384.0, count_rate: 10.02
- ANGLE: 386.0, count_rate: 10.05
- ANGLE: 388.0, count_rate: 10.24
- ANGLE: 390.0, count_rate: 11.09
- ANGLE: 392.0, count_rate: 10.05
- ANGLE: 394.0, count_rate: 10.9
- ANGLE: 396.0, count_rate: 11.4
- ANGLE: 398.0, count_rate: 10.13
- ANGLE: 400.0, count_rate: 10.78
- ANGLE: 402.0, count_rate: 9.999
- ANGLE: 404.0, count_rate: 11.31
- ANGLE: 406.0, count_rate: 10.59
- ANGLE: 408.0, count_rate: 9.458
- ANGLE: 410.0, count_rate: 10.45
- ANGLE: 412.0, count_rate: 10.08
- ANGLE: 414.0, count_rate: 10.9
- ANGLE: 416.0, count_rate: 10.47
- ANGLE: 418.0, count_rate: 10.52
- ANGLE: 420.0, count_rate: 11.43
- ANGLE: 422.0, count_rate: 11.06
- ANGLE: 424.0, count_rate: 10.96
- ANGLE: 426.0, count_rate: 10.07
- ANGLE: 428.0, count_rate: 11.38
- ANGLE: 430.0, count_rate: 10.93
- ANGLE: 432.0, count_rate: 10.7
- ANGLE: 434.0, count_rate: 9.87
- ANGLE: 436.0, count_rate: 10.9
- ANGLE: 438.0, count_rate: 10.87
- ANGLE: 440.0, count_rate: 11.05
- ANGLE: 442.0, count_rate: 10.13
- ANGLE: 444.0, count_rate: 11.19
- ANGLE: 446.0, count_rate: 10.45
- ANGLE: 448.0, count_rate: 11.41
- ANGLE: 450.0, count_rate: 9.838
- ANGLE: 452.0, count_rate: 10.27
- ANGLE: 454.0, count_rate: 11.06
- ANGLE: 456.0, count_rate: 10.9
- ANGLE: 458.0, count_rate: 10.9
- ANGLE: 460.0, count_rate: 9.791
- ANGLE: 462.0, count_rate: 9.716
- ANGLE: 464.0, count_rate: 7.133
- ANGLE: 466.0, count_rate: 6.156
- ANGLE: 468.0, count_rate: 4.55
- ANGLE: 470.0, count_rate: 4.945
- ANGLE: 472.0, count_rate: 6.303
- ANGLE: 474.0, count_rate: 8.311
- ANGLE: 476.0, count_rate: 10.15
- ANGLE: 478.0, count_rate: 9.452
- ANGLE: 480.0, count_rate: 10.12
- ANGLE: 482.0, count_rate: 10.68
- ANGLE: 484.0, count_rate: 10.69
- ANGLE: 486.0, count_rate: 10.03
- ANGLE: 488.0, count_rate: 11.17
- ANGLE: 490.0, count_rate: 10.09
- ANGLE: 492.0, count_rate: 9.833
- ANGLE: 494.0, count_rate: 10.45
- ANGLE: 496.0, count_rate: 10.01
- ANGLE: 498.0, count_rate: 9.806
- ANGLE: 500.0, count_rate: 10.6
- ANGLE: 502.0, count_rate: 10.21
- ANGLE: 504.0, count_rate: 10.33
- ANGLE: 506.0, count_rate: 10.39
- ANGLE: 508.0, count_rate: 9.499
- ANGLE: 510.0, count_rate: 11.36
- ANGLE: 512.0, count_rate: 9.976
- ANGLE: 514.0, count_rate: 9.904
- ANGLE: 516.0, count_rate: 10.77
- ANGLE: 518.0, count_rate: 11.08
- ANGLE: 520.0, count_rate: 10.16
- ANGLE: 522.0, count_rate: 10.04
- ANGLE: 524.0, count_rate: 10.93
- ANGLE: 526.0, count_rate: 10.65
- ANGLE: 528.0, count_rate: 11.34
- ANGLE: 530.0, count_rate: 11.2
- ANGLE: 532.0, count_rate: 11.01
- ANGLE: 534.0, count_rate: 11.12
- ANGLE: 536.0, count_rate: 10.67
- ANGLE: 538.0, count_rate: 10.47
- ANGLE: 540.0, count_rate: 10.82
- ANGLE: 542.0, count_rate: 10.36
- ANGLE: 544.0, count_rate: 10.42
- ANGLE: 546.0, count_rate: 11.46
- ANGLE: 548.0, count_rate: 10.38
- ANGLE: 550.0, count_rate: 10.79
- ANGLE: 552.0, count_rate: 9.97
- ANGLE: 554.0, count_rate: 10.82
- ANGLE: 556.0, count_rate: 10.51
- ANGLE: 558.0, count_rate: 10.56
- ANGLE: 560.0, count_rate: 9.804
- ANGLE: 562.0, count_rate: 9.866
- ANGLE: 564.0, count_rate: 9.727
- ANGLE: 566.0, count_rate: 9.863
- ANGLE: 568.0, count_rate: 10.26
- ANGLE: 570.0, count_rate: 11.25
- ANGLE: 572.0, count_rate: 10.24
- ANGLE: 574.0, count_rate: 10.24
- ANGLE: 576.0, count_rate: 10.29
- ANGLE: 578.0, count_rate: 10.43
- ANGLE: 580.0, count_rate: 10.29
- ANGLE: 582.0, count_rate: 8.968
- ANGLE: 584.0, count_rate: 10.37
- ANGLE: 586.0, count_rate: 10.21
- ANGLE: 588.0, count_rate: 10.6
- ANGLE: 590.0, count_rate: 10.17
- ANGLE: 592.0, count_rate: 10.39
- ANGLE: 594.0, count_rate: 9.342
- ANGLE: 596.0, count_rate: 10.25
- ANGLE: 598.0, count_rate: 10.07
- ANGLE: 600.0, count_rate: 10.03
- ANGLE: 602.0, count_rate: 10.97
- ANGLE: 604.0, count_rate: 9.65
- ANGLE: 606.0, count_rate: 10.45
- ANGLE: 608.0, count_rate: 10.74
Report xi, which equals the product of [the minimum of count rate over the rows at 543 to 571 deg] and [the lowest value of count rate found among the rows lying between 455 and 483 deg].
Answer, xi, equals 44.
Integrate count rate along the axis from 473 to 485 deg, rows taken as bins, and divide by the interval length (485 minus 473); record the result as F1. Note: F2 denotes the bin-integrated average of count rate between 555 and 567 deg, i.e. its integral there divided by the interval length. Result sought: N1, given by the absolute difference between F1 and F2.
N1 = 0.2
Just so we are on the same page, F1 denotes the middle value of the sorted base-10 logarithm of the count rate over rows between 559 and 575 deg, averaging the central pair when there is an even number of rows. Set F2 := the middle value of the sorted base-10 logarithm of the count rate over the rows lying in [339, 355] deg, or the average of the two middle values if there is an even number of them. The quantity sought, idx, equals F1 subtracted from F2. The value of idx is 0.032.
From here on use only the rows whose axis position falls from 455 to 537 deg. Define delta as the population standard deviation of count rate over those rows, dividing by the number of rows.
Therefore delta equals 1.64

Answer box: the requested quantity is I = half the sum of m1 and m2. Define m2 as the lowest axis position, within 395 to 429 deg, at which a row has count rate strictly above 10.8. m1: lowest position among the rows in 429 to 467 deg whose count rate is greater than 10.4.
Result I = 413 deg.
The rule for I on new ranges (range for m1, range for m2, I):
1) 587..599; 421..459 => 505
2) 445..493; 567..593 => 508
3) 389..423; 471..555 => 439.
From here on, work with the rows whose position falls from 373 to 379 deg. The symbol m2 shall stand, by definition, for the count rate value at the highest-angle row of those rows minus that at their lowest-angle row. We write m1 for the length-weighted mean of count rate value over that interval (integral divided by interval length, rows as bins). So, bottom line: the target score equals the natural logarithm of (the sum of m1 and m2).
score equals 2.25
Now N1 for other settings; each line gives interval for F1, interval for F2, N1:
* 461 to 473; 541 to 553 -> 4.1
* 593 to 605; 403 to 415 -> 0.4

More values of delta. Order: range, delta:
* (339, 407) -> 0.88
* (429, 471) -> 2.03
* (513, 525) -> 0.46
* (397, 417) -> 0.50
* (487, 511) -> 0.52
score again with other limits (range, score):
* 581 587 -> 2.41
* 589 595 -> 2.21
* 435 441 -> 2.41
